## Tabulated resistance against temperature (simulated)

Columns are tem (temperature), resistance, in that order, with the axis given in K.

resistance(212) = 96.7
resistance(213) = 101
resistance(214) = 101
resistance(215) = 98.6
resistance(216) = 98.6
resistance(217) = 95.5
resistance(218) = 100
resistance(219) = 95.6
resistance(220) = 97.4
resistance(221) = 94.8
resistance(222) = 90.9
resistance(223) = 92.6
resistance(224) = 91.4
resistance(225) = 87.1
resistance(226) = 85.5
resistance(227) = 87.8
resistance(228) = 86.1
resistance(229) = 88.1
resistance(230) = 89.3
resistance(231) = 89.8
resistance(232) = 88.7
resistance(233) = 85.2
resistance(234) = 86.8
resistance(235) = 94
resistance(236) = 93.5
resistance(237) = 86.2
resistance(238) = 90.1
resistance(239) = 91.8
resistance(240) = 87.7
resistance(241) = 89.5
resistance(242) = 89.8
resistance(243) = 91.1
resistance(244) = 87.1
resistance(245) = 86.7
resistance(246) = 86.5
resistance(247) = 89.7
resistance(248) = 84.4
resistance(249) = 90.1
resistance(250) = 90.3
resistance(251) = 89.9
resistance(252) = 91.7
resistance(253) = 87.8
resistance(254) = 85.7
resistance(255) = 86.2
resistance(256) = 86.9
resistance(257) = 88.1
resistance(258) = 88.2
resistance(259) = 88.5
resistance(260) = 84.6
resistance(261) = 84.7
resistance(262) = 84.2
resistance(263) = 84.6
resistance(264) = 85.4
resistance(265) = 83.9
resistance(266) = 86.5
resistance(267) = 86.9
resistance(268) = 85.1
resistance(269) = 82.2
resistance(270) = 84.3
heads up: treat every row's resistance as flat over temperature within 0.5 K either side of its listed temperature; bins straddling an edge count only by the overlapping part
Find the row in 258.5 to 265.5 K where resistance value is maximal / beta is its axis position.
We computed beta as 259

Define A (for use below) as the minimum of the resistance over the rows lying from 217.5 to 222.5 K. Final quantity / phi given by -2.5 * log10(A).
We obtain -4.90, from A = 90.9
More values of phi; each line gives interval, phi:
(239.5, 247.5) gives -4.84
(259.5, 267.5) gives -4.81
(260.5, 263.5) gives -4.81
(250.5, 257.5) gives -4.83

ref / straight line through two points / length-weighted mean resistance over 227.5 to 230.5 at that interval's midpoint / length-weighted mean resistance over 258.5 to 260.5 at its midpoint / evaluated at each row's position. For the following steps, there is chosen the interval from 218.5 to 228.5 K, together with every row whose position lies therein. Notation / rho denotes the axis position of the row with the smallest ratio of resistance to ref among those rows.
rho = 226 K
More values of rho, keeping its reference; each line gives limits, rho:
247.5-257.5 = 248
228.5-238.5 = 233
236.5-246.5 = 237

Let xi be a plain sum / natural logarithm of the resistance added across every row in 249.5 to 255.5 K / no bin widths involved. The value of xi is 26.9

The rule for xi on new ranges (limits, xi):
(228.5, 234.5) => 26.9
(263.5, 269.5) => 26.7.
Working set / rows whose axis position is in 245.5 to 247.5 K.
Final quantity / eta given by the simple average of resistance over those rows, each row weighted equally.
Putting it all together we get 88.1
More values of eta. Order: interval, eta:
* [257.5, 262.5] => 86.0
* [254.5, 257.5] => 87.1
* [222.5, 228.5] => 88.4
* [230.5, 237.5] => 89.2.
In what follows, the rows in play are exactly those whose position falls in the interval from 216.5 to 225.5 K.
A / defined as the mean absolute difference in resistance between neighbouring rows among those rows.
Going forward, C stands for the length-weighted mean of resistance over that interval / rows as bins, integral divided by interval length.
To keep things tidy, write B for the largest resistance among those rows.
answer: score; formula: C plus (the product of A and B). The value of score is 399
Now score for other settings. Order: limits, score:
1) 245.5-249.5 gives 514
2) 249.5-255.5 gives 248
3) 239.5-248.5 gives 276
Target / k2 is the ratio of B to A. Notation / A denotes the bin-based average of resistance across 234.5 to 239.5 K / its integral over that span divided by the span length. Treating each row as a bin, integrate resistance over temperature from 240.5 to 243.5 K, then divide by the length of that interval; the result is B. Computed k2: 0.99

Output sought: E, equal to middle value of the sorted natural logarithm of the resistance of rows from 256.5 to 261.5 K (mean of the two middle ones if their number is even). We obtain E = 4.478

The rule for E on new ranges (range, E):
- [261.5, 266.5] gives 4.438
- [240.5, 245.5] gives 4.494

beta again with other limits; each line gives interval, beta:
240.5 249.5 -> 243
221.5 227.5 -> 223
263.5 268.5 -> 267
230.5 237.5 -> 235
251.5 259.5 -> 252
